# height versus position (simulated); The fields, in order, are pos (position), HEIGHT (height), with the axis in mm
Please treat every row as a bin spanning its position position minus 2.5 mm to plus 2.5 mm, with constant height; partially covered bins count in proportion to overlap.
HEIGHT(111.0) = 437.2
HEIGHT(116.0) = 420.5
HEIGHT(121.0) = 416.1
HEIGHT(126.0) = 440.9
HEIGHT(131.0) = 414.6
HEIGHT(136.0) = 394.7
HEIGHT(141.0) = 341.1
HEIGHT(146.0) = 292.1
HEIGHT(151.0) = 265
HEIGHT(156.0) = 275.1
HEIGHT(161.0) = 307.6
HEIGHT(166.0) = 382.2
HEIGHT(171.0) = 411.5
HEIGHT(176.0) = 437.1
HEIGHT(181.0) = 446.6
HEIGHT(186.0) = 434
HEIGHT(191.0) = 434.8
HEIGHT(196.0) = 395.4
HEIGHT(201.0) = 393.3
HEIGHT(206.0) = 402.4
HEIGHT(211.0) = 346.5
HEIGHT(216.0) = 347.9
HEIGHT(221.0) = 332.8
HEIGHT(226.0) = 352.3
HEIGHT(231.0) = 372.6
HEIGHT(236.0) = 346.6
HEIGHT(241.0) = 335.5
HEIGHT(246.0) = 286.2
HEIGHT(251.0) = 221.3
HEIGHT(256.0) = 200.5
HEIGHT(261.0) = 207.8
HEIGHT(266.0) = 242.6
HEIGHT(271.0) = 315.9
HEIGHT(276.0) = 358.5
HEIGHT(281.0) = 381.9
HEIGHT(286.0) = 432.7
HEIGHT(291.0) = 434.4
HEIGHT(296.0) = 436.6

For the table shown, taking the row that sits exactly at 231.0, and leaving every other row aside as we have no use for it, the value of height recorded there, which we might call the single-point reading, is 372.6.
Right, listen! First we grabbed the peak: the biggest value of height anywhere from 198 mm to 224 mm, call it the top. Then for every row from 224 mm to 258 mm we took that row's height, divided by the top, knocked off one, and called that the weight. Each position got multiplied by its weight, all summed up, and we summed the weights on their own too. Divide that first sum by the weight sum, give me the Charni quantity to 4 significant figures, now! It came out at 246.8 mm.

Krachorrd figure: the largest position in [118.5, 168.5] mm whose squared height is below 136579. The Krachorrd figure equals 161.0 mm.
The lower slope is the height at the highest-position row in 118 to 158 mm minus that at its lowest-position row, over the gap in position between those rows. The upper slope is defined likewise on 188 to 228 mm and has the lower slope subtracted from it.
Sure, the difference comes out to 1.7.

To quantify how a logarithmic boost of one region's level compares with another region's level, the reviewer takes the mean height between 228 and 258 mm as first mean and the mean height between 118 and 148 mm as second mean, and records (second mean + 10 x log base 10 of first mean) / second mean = 1.064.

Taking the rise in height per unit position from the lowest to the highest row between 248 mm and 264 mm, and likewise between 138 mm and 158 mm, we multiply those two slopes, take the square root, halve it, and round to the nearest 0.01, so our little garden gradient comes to 1.22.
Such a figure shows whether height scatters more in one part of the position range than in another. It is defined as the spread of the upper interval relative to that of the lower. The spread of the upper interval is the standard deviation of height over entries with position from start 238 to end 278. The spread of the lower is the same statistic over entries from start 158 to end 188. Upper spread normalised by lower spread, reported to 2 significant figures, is 1.2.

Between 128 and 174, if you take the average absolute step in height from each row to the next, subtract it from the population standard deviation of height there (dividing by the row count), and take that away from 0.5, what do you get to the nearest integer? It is -19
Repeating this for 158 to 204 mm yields -16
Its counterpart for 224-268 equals -35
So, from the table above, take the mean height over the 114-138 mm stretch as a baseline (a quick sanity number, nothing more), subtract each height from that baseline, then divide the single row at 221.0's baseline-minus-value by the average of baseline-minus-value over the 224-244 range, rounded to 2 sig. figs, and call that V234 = 1.3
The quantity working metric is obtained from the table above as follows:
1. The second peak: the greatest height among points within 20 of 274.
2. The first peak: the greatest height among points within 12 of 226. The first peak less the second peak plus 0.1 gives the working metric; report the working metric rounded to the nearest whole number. -62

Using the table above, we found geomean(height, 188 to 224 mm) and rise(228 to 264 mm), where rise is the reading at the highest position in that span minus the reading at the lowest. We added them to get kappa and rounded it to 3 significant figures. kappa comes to 213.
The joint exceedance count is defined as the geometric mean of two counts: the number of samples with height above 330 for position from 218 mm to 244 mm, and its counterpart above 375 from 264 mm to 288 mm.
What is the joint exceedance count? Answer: 3.2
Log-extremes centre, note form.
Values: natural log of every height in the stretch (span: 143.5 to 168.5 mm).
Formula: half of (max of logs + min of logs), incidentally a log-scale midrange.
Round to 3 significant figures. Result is 5.76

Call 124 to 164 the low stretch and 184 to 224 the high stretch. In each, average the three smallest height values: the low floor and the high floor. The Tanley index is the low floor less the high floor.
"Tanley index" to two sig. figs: -65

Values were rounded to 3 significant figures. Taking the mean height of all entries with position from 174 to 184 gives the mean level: 442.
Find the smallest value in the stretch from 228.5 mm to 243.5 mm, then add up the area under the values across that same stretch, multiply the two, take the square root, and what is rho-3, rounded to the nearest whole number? 1330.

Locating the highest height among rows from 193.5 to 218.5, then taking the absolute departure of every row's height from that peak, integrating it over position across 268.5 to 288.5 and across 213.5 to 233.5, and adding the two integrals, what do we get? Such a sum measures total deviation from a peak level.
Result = 1926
